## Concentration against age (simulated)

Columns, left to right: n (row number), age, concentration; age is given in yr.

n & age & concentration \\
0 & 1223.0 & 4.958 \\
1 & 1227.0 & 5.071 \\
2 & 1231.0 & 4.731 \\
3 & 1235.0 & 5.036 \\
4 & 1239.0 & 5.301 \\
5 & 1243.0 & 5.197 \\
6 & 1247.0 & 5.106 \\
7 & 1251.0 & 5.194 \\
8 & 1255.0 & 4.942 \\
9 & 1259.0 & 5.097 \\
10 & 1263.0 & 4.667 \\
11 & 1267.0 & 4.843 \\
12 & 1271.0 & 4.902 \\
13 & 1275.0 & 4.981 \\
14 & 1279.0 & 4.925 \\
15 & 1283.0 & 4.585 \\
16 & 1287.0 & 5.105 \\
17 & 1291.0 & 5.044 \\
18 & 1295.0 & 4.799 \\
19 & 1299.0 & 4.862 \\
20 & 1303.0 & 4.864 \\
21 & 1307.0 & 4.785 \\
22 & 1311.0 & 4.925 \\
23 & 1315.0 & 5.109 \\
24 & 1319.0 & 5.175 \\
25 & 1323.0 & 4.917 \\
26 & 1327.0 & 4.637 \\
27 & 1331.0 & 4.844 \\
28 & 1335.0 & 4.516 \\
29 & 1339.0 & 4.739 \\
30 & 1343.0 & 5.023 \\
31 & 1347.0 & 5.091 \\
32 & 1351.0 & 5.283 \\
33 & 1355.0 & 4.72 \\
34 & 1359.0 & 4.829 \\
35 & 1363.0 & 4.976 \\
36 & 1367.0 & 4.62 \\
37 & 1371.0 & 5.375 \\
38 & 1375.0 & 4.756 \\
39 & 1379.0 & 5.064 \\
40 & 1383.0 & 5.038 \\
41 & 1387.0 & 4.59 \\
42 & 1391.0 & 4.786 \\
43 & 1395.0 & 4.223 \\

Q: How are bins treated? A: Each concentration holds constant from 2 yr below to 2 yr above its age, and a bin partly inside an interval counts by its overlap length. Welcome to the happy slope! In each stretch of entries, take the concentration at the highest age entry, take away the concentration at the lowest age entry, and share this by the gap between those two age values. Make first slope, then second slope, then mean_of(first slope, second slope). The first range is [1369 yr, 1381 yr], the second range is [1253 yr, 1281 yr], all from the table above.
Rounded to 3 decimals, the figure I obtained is -0.020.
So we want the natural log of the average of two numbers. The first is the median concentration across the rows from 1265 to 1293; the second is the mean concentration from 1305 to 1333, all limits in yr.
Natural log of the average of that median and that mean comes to 1.59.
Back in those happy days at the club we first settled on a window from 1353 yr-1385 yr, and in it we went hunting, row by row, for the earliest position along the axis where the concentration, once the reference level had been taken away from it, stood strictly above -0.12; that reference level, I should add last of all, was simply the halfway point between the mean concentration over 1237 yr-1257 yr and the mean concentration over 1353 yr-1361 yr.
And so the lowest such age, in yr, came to 1363.0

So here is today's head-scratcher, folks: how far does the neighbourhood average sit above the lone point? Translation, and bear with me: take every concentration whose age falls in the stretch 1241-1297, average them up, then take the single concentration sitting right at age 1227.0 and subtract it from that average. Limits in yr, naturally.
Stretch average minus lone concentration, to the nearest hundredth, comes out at -0.11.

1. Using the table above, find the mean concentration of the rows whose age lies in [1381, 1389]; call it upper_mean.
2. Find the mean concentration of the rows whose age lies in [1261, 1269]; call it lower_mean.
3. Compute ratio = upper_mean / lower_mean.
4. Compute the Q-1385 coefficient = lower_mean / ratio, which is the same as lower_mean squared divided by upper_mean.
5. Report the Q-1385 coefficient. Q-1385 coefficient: 4.70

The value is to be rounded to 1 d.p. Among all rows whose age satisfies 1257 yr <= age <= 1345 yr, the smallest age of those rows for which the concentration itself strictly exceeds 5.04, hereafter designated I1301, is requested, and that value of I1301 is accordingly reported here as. 1259.0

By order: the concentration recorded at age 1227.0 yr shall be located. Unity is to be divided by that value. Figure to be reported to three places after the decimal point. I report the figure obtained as 0.197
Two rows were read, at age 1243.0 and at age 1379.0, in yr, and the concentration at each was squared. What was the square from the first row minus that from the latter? 1.4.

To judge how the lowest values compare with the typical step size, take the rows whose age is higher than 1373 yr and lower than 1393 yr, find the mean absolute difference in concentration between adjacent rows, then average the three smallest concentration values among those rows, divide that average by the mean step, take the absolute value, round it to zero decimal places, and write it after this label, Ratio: 19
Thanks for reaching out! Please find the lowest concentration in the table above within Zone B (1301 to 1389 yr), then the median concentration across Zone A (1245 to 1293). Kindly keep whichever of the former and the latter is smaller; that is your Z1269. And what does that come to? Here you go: 4.52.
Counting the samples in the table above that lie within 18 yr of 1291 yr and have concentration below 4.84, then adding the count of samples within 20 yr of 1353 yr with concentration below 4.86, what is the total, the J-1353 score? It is 8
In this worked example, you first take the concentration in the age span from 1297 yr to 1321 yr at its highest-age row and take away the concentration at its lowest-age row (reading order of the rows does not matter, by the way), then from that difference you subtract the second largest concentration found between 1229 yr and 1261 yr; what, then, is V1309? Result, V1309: -4.9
